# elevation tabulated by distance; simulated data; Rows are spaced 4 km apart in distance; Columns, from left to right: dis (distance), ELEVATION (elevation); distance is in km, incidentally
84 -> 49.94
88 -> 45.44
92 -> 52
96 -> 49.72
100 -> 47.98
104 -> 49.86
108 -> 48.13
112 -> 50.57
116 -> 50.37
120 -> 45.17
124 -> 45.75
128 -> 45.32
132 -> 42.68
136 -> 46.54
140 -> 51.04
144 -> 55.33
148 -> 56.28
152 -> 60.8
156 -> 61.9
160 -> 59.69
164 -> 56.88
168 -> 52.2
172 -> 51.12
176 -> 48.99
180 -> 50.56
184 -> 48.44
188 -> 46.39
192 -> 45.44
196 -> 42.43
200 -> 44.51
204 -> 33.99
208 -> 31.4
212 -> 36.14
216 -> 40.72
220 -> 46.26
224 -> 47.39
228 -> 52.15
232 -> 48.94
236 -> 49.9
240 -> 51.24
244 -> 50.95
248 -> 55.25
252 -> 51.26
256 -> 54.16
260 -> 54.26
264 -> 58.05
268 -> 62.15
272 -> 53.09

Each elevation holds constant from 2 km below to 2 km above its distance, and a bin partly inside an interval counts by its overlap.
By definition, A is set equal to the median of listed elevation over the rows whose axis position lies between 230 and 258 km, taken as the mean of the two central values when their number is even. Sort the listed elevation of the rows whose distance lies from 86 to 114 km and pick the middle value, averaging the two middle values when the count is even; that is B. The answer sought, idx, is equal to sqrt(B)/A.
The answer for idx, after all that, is 0.138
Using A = 51.2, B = 50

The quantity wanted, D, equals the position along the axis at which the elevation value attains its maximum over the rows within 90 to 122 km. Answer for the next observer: 92 km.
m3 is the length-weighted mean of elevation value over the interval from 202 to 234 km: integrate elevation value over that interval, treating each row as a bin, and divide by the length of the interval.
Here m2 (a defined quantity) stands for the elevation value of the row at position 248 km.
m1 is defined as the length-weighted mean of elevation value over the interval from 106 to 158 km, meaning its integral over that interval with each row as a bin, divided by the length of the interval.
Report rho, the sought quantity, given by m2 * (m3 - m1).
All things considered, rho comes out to -477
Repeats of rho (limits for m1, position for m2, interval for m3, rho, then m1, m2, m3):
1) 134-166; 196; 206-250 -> -410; 56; 42.43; 46.4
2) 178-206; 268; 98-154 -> 321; 45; 62.15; 49.7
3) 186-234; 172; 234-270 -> 570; 43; 51.12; 54.1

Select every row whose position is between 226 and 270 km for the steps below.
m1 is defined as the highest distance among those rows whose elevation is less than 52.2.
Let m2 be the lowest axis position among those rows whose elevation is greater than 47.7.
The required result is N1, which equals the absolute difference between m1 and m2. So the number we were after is 24 km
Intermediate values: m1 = 252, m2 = 228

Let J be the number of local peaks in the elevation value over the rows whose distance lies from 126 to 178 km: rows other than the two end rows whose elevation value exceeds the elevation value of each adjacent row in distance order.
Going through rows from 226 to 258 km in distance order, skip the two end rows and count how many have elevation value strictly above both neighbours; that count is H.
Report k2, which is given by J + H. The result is 3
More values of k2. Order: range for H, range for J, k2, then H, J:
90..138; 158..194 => 4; 3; 1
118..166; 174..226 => 4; 2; 2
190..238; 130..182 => 3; 2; 1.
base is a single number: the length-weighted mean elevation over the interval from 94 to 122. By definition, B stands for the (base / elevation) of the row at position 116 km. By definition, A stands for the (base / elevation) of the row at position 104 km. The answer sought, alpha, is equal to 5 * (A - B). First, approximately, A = 0.98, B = 0.97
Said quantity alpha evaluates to 0.0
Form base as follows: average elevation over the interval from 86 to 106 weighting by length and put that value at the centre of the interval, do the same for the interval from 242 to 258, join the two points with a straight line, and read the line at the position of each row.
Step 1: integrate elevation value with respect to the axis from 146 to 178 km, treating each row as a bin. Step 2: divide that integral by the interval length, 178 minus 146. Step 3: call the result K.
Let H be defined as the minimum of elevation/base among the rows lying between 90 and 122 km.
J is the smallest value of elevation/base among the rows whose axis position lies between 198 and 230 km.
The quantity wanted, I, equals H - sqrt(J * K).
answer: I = -4.9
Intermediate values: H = 0.91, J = 0.61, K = 56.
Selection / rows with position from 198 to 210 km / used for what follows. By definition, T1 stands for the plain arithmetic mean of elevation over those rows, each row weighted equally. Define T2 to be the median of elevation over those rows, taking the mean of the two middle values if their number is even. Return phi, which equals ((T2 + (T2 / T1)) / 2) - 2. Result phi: 15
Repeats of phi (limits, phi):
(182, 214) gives 20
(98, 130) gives 23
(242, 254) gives 24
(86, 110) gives 23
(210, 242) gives 23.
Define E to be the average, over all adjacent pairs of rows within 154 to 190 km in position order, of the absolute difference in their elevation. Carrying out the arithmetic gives 2.33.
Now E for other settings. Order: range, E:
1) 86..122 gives 2.75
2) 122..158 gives 2.79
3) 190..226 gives 4.27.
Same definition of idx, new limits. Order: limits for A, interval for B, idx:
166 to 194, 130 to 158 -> 0.152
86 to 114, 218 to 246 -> 0.142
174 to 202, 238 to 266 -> 0.159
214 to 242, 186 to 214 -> 0.133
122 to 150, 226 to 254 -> 0.154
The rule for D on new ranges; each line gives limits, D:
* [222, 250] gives 248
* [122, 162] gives 156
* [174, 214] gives 180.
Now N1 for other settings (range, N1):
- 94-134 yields 36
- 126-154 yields 0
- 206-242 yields 12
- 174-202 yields 24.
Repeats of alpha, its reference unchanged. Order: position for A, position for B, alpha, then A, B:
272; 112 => -0.2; 0.92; 0.97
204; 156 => 3.2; 1.44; 0.79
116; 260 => 0.3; 0.97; 0.90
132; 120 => 0.3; 1.14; 1.08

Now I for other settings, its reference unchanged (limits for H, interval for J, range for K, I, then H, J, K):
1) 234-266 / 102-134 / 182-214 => -5.0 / 0.95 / 0.86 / 41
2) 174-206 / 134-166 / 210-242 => -5.9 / 0.66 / 0.93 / 47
